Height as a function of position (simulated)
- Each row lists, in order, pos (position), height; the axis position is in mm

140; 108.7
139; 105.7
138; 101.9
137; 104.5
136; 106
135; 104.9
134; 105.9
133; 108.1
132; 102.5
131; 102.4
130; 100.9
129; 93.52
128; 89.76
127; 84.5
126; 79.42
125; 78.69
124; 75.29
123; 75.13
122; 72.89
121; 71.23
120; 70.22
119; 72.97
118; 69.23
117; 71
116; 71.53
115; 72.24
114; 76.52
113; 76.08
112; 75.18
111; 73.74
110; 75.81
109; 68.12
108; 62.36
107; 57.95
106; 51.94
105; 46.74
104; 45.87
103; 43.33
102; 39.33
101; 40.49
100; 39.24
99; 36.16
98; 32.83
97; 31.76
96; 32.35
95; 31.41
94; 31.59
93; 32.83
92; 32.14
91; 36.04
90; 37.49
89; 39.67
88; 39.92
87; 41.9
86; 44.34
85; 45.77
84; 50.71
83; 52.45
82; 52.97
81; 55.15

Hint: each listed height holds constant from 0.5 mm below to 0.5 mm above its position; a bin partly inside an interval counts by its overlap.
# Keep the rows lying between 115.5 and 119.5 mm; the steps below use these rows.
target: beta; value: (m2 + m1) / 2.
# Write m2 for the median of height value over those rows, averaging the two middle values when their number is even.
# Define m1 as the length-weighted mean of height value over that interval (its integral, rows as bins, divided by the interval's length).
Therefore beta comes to 71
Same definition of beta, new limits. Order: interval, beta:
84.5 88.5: 43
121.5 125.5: 75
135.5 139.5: 105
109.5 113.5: 75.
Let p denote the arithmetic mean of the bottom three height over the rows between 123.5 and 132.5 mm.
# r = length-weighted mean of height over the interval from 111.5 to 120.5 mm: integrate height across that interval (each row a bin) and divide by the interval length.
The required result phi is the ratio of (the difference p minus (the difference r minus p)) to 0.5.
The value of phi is 166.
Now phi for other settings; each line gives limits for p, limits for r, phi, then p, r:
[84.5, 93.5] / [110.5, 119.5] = -12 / 34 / 73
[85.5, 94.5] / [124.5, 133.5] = -58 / 32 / 93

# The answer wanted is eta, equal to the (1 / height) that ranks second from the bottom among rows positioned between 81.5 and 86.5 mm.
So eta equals 0.019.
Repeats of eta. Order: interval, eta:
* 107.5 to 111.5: 0.014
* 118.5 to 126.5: 0.013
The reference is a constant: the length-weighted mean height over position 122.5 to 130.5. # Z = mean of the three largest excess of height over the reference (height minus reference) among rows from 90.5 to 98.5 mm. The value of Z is -51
